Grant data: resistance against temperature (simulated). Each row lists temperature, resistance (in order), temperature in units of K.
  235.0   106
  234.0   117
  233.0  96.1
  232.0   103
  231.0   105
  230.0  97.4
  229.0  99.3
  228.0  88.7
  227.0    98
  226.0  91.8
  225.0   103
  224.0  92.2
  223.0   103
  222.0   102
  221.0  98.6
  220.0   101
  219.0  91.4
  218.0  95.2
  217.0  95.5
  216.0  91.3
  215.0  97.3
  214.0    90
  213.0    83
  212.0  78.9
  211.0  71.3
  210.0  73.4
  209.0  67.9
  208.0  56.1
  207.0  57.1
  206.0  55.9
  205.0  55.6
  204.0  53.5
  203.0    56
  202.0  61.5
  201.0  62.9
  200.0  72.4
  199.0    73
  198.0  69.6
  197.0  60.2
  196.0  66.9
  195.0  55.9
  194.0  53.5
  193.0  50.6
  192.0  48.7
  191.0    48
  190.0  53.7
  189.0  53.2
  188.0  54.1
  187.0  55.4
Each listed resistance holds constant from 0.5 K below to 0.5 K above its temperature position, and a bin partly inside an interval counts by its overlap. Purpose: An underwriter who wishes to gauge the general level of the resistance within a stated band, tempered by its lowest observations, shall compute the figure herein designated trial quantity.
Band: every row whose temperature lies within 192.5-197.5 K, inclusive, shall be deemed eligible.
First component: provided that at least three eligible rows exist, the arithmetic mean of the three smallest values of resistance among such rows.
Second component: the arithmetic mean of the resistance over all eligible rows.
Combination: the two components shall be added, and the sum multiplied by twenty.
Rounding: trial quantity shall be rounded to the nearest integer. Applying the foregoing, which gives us 2215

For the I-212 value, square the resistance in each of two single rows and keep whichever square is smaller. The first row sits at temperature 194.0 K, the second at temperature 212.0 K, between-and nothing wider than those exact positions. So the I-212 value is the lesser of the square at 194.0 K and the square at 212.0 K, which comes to 2862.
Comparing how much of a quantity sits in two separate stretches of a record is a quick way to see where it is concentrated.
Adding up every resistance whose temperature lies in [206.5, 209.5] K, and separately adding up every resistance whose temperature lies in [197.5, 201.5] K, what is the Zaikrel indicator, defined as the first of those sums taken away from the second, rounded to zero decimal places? 97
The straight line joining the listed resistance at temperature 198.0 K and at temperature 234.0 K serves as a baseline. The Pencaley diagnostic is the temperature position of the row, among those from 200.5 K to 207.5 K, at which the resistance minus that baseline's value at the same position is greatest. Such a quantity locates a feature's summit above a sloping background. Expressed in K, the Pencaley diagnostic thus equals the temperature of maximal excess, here 201.0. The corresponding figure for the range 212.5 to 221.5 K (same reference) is 215.0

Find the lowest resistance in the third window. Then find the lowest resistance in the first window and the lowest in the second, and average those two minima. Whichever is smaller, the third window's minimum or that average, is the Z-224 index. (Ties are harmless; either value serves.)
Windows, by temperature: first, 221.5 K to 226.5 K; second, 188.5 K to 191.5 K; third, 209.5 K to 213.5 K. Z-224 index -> 70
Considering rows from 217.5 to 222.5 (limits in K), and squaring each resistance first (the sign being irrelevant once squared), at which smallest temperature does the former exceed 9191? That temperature 220.0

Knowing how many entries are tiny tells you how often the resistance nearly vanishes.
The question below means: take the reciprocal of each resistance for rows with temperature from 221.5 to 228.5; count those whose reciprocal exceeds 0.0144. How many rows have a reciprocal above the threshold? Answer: 0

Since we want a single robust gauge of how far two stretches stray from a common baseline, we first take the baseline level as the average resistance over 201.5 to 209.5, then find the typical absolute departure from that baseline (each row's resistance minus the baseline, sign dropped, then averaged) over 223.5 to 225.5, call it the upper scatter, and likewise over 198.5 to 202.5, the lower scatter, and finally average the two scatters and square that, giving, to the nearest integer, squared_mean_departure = 604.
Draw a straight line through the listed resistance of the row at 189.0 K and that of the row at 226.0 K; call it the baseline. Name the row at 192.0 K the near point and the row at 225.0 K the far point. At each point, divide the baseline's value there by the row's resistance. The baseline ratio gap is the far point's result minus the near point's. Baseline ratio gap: -0.28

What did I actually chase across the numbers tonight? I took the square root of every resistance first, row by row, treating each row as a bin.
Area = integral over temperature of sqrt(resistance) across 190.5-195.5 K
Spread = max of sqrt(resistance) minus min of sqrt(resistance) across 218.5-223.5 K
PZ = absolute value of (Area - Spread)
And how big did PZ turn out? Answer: 35.2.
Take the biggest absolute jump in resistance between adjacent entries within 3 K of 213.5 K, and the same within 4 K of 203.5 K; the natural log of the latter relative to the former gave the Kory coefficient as 0.2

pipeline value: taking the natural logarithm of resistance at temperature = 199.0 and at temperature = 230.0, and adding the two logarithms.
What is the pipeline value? 8.9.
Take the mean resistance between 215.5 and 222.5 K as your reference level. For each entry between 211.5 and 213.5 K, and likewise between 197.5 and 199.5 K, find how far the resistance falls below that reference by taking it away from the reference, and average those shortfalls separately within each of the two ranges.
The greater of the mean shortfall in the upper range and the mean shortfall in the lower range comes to 25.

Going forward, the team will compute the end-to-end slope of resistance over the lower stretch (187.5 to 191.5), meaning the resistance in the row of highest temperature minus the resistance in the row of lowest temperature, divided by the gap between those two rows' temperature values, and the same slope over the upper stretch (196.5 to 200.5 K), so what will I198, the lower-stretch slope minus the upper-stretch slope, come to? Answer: -6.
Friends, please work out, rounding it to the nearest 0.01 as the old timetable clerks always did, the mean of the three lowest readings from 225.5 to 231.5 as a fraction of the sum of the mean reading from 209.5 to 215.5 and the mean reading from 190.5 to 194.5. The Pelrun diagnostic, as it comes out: 0.70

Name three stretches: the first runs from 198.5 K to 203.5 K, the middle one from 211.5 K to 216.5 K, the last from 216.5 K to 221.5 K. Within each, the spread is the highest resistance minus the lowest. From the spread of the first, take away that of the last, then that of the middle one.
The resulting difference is -11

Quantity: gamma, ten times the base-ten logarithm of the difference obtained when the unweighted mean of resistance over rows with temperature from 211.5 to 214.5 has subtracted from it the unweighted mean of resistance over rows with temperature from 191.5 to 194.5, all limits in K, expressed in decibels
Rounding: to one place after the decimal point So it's 15.2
